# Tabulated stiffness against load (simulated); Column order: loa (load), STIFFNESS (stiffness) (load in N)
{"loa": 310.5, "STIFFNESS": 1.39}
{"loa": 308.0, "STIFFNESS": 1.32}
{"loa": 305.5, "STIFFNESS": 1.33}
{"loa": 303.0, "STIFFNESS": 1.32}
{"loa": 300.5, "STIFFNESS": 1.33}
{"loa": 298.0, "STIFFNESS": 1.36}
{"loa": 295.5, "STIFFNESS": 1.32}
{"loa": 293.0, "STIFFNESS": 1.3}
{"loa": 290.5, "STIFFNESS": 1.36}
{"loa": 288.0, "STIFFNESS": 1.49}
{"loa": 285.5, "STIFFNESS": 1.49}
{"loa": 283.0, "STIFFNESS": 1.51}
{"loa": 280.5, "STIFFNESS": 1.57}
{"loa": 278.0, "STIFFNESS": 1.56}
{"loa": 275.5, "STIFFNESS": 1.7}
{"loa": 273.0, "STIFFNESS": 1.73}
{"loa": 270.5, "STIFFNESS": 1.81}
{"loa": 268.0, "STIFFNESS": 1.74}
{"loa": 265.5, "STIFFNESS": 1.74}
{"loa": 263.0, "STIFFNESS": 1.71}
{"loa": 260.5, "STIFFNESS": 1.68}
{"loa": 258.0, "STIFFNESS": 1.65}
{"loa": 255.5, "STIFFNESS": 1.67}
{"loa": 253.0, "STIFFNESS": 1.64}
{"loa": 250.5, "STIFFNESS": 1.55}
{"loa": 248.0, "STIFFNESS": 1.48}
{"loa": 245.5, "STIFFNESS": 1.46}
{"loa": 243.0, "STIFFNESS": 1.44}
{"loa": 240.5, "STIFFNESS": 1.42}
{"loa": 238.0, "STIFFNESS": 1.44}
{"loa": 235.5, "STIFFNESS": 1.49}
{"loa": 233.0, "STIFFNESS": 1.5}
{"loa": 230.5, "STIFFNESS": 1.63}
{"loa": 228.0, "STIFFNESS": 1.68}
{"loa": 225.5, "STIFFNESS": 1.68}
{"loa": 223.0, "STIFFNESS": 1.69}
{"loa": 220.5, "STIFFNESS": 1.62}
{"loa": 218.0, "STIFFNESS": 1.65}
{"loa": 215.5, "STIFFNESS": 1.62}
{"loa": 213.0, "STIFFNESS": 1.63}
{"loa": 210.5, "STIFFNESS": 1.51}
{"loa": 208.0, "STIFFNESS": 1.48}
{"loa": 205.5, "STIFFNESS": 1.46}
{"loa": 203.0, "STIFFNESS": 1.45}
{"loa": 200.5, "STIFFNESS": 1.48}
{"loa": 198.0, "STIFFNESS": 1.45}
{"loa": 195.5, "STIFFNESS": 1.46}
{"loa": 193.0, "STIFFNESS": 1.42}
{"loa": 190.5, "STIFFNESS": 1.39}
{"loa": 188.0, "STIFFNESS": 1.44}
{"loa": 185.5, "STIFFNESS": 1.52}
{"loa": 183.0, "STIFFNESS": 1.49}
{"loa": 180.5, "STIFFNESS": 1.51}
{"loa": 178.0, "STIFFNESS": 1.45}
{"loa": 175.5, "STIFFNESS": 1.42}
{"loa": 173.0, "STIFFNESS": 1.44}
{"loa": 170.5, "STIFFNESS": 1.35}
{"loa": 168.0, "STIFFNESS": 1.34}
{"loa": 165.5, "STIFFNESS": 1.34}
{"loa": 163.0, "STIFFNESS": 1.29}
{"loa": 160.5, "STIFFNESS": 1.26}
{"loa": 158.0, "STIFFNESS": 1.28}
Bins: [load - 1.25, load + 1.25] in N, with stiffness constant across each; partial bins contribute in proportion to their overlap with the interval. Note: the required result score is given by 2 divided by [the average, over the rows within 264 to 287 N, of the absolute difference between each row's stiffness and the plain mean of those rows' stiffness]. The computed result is 19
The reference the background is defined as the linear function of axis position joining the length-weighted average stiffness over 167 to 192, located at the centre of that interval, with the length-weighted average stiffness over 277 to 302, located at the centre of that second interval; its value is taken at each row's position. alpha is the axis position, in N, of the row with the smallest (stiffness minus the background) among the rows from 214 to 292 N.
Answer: 290.5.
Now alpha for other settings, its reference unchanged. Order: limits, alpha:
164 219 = 165.5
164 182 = 165.5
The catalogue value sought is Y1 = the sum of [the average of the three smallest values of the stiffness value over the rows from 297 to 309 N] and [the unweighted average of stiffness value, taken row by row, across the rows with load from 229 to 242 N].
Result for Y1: 2.8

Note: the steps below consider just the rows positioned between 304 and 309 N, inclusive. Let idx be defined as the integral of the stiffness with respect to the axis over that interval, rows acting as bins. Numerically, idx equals 7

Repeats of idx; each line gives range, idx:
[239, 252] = 19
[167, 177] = 14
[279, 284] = 8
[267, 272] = 9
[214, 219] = 8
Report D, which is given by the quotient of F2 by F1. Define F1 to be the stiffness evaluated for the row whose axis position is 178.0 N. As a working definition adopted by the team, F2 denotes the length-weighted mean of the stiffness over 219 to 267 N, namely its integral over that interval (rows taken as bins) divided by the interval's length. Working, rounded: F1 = 1.45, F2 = 1.59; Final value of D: 1.10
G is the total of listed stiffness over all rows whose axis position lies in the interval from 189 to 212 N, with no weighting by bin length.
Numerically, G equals 13.1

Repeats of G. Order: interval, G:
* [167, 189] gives 13.0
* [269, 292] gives 14.2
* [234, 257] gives 13.6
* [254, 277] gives 15.4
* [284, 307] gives 12.3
